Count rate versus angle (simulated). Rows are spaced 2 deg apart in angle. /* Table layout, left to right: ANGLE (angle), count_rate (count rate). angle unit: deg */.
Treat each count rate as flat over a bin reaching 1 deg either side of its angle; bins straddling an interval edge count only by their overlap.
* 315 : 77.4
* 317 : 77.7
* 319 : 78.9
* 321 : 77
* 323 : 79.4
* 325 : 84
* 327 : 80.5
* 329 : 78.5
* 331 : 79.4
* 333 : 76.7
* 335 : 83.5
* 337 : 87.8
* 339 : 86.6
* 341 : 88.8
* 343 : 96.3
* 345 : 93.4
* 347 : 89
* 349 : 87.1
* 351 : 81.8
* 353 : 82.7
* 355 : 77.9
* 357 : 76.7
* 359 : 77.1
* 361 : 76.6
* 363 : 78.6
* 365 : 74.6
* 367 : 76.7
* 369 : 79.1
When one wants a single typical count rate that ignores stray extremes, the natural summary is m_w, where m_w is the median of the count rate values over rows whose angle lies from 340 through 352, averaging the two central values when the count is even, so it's 89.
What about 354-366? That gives 77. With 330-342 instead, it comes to 85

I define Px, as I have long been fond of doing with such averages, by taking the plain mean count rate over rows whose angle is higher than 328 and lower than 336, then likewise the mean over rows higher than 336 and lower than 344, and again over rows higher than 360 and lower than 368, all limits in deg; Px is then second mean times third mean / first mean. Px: 87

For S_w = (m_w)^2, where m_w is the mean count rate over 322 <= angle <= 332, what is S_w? 6458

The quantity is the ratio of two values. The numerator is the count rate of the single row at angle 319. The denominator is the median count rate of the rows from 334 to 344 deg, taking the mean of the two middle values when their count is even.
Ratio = 0.90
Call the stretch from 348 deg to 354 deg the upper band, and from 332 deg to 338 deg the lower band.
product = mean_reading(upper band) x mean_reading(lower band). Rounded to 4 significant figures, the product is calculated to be 6933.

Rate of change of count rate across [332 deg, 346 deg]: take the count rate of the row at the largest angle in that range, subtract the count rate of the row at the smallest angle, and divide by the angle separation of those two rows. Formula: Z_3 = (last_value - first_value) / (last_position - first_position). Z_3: 1.4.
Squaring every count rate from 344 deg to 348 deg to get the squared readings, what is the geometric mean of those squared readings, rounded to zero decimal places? 8313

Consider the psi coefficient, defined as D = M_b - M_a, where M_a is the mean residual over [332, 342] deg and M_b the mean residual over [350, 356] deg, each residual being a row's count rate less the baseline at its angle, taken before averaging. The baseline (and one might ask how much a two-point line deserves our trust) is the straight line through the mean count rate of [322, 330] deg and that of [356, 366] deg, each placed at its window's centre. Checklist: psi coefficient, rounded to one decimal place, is -2.1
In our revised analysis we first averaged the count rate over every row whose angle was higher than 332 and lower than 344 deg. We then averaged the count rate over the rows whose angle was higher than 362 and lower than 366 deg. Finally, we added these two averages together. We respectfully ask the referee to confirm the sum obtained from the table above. 163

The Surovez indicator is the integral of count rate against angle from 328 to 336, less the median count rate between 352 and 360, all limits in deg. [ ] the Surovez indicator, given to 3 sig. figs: 559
